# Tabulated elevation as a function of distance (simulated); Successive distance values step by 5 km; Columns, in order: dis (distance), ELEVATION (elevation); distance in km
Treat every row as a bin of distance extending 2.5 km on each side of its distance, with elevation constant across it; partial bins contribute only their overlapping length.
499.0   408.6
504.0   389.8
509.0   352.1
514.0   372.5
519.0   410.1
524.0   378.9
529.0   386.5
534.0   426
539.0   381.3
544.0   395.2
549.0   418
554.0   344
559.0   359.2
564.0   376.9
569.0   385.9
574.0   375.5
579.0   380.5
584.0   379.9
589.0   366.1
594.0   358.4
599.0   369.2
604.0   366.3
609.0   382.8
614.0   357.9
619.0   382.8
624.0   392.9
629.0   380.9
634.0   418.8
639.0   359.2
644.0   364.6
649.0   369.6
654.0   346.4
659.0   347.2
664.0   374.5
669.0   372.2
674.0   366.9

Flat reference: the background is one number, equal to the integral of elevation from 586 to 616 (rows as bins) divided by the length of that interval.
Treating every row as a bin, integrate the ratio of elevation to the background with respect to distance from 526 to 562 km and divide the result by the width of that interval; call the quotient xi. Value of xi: 1.05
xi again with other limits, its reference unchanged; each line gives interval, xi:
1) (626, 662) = 1.01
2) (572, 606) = 1.01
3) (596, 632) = 1.03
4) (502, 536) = 1.06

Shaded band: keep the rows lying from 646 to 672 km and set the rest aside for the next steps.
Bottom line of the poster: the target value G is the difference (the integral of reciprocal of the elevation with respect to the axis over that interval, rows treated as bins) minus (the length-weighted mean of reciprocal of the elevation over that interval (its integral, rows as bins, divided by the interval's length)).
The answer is 0.0691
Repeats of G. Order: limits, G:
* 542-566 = 0.0611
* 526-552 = 0.0627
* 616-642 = 0.0649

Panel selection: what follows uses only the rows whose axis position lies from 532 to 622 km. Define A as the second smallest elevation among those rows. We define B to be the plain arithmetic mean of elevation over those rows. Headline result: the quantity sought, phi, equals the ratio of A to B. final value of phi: 0.95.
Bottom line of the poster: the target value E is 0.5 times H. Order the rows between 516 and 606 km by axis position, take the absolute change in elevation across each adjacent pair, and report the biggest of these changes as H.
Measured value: 37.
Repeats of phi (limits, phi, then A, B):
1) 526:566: 0.93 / 359.2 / 386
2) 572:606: 0.99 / 366.1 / 371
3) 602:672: 0.93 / 347.2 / 373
